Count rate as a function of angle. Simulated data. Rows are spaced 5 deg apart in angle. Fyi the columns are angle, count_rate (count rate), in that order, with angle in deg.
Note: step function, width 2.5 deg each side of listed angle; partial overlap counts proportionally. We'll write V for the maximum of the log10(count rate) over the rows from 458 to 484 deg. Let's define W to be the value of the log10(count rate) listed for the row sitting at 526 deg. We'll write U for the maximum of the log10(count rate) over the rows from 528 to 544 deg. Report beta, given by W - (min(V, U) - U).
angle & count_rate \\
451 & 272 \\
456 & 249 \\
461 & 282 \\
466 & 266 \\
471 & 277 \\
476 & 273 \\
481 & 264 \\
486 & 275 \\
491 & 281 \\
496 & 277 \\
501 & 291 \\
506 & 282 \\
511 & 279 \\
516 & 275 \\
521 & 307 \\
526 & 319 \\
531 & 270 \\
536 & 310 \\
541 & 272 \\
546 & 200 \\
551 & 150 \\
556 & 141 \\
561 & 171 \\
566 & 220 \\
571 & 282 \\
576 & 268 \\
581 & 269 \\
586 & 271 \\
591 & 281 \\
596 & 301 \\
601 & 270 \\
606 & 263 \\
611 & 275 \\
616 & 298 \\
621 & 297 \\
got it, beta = 2.54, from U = 2.49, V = 2.450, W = 2.50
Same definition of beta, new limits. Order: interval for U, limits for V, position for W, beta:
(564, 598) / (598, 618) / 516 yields 2.44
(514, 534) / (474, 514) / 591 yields 2.49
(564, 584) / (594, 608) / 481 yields 2.42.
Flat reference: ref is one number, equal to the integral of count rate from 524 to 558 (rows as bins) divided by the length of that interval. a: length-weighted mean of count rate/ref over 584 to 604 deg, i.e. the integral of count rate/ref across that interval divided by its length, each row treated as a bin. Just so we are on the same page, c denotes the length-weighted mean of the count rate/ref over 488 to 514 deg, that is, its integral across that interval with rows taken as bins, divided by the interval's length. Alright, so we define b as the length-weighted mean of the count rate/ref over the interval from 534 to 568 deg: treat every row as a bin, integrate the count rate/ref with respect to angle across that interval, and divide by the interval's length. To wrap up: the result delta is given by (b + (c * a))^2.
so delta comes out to 5.2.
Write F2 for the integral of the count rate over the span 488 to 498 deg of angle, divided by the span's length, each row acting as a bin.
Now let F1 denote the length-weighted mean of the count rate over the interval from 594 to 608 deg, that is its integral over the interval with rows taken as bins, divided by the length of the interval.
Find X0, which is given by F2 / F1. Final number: 1.00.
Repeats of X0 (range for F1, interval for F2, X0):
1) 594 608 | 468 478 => 0.99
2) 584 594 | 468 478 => 0.99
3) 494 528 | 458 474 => 0.95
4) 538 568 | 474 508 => 1.43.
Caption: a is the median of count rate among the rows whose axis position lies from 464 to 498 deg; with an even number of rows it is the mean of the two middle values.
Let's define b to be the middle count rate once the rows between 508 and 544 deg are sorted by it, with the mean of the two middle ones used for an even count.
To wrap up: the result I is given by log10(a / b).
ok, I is -0.006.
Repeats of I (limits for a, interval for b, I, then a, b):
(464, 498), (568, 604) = 0.006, 275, 271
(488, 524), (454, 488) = 0.013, 281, 273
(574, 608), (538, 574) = 0.130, 270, 200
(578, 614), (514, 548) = -0.006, 271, 275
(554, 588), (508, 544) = -0.017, 268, 279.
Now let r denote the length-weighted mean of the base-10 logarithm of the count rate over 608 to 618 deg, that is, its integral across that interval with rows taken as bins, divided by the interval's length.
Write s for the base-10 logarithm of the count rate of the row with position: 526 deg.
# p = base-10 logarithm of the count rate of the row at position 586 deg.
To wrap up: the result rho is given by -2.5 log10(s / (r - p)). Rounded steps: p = 2.43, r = 2.45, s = 2.50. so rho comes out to -5.2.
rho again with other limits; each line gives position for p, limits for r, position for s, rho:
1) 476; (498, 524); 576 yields -5.1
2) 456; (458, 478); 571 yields -4.4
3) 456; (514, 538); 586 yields -3.8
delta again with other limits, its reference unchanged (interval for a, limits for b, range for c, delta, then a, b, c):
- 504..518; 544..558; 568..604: 4.2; 1.17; 0.69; 1.16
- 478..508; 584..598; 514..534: 7.0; 1.17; 1.20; 1.24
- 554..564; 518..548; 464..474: 3.8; 0.67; 1.18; 1.14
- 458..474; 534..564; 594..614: 4.9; 1.15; 0.87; 1.17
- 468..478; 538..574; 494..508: 5.1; 1.16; 0.87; 1.19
